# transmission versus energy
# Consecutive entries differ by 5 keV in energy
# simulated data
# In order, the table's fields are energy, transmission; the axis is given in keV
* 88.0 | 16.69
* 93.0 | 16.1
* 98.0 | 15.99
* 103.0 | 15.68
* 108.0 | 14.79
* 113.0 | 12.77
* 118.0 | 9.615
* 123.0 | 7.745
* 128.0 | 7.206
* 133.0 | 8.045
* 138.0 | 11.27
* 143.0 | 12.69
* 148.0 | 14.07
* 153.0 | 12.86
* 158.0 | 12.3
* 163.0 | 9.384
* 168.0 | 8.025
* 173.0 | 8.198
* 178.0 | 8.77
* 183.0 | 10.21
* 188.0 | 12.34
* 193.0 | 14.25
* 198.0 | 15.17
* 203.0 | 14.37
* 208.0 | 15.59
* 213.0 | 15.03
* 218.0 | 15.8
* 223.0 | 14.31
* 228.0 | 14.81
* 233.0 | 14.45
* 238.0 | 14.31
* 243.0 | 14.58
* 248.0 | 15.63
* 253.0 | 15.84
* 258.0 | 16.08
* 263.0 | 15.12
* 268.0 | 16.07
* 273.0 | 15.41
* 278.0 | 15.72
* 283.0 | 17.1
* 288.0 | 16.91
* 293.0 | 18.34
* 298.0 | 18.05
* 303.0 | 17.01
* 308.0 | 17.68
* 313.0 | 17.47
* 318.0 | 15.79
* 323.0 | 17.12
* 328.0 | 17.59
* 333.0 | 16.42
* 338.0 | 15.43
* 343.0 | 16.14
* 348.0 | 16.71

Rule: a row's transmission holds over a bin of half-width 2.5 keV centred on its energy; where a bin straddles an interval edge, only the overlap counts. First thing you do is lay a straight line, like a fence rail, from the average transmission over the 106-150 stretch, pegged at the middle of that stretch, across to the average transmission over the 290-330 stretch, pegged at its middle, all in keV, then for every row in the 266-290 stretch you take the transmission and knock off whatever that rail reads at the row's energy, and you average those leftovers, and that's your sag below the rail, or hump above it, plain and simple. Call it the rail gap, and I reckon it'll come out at 0.01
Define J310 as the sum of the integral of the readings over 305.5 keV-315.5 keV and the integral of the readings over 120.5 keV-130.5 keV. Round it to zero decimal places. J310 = 251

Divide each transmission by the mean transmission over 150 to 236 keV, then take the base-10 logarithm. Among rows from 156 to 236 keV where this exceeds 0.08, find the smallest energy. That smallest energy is 208.0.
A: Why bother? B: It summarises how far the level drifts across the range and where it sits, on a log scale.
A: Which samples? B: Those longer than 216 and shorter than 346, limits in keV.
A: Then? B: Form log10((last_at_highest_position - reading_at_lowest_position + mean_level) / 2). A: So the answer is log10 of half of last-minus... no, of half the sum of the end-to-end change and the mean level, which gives 0.92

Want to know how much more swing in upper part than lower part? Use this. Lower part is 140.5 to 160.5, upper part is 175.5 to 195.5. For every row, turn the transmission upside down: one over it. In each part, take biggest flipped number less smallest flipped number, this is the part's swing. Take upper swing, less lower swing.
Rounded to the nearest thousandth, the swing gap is 0.034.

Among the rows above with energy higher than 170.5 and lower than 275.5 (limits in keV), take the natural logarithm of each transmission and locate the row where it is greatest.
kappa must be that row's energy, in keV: 258.0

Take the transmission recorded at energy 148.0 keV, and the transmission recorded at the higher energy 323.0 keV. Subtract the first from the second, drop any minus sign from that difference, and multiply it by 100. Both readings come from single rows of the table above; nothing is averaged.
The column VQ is 305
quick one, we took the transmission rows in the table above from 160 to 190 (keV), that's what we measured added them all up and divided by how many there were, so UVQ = 9.5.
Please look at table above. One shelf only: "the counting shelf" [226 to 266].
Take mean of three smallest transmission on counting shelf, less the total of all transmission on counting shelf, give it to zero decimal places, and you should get -106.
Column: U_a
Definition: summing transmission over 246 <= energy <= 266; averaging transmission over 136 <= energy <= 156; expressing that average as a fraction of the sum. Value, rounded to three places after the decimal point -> 0.203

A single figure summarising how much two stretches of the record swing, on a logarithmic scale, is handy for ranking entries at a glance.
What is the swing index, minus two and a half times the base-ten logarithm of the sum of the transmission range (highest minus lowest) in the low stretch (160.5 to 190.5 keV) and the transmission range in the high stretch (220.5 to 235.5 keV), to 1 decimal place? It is -1.7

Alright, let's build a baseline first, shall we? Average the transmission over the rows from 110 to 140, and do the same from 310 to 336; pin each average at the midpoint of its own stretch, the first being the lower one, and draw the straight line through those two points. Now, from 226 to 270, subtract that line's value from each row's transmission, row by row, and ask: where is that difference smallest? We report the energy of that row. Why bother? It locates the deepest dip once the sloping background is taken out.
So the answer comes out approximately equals 263.0 keV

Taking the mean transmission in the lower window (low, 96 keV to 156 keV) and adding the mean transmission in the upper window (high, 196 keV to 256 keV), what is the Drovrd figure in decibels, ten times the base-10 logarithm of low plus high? 14.3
